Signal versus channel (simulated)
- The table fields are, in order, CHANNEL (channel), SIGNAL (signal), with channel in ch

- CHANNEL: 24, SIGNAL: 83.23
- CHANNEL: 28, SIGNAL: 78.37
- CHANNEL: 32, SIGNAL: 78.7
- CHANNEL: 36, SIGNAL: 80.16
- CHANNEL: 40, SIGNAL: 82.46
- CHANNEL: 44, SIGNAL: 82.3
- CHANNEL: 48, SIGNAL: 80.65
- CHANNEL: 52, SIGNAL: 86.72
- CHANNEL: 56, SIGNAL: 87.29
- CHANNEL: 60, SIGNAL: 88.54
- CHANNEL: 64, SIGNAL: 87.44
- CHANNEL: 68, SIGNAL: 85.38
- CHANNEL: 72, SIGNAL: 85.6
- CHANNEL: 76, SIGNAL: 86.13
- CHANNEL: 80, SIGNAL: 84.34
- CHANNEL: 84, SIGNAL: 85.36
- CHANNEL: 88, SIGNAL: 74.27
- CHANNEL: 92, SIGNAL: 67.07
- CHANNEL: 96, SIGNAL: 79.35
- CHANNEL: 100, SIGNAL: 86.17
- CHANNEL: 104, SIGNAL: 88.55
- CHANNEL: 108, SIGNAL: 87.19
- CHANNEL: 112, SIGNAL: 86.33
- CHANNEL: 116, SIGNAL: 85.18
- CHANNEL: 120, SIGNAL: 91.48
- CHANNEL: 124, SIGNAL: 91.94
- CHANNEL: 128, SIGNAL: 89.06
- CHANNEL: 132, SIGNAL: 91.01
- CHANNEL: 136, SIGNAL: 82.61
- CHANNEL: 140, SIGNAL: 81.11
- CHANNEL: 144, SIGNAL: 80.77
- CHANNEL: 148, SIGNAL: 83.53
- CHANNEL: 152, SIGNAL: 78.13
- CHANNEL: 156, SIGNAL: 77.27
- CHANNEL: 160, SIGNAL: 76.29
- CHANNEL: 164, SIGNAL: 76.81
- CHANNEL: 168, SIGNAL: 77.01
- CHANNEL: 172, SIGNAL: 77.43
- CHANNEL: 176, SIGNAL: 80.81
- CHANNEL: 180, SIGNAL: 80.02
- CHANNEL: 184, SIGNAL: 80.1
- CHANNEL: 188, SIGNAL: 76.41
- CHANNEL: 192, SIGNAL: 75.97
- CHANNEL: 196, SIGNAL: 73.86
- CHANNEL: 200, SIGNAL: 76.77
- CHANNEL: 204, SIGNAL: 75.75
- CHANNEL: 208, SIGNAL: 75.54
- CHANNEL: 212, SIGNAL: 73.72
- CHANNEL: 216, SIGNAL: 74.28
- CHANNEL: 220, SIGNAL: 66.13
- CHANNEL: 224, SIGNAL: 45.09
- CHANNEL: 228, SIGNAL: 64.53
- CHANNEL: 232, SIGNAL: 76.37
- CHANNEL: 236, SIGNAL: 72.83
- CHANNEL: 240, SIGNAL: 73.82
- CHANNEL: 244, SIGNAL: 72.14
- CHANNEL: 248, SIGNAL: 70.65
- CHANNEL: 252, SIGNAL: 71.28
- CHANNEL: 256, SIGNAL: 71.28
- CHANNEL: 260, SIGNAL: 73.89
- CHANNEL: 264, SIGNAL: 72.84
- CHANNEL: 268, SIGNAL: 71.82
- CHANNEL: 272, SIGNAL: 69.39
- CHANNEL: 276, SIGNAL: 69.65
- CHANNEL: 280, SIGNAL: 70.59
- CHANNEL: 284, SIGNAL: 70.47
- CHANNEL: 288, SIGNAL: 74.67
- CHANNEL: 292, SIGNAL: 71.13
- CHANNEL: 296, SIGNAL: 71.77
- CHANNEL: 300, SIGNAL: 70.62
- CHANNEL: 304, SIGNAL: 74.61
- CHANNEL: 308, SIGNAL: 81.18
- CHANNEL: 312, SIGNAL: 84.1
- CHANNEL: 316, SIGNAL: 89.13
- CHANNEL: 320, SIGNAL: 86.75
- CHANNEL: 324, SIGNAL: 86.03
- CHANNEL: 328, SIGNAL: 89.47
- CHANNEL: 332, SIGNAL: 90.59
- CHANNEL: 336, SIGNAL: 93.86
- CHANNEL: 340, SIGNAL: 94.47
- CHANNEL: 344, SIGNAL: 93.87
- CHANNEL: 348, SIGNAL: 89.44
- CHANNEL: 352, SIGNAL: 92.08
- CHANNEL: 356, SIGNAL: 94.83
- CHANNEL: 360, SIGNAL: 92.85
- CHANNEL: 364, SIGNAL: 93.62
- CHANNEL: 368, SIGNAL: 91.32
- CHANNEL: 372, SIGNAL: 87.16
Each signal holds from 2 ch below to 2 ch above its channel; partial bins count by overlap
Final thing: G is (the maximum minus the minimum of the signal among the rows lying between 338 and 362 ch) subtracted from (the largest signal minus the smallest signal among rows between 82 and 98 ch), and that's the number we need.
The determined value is 13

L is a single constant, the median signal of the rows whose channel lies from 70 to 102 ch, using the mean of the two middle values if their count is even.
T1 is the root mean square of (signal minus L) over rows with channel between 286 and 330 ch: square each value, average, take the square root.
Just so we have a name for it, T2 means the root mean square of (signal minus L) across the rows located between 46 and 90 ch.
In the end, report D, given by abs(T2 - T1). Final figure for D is 4.8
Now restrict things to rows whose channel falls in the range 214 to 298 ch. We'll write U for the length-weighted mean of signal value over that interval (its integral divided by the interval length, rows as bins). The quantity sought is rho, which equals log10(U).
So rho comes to 1.85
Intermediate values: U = 70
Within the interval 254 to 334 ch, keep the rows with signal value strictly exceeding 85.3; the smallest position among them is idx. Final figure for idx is 316 ch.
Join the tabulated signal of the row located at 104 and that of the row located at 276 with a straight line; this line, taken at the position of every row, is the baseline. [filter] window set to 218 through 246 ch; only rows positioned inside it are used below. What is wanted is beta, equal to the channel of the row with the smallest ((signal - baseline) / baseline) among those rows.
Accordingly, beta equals 224 ch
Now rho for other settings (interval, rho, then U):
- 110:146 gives 1.94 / 87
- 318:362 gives 1.96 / 91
